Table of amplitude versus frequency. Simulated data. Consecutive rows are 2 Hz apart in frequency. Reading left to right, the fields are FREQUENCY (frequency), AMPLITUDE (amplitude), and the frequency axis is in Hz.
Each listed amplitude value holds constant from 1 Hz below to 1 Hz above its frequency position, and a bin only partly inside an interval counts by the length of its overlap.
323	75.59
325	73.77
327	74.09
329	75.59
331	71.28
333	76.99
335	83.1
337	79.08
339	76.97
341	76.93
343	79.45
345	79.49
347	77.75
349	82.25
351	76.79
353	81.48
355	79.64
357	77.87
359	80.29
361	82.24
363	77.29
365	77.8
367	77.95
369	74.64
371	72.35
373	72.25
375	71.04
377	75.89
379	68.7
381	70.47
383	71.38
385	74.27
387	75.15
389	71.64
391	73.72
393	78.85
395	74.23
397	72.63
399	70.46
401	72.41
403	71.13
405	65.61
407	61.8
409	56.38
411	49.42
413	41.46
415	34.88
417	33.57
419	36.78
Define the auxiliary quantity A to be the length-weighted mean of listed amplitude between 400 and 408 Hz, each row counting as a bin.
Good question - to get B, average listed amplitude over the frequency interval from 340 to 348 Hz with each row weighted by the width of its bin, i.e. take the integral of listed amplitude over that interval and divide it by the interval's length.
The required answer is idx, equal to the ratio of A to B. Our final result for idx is 0.9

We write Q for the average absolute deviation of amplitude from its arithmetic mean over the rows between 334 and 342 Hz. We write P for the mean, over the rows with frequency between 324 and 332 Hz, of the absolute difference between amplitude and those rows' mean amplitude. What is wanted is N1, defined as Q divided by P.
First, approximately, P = 1.20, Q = 2.1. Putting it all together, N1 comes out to 1.72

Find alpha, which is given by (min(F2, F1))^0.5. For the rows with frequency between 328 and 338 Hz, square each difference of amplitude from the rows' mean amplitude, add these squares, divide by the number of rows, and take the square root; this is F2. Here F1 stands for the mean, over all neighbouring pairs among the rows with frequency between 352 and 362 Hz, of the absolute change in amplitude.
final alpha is 1.41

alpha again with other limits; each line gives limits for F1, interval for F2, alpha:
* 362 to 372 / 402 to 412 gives 1.25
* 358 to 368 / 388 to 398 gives 1.37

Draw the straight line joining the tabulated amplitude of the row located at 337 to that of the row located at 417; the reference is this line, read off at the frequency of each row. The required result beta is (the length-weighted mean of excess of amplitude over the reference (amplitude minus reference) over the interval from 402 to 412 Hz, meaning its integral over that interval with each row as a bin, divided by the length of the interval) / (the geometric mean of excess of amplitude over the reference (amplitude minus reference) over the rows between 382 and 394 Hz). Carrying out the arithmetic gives 0.9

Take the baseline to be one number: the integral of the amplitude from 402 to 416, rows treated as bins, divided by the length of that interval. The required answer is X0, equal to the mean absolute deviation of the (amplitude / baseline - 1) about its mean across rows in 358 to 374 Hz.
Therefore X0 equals 0.052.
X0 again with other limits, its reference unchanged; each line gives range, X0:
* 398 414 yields 0.165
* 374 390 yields 0.038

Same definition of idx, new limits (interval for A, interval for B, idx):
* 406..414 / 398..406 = 0.7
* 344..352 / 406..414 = 1.5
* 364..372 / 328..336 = 1.0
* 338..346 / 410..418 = 2.0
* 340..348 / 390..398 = 1.0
